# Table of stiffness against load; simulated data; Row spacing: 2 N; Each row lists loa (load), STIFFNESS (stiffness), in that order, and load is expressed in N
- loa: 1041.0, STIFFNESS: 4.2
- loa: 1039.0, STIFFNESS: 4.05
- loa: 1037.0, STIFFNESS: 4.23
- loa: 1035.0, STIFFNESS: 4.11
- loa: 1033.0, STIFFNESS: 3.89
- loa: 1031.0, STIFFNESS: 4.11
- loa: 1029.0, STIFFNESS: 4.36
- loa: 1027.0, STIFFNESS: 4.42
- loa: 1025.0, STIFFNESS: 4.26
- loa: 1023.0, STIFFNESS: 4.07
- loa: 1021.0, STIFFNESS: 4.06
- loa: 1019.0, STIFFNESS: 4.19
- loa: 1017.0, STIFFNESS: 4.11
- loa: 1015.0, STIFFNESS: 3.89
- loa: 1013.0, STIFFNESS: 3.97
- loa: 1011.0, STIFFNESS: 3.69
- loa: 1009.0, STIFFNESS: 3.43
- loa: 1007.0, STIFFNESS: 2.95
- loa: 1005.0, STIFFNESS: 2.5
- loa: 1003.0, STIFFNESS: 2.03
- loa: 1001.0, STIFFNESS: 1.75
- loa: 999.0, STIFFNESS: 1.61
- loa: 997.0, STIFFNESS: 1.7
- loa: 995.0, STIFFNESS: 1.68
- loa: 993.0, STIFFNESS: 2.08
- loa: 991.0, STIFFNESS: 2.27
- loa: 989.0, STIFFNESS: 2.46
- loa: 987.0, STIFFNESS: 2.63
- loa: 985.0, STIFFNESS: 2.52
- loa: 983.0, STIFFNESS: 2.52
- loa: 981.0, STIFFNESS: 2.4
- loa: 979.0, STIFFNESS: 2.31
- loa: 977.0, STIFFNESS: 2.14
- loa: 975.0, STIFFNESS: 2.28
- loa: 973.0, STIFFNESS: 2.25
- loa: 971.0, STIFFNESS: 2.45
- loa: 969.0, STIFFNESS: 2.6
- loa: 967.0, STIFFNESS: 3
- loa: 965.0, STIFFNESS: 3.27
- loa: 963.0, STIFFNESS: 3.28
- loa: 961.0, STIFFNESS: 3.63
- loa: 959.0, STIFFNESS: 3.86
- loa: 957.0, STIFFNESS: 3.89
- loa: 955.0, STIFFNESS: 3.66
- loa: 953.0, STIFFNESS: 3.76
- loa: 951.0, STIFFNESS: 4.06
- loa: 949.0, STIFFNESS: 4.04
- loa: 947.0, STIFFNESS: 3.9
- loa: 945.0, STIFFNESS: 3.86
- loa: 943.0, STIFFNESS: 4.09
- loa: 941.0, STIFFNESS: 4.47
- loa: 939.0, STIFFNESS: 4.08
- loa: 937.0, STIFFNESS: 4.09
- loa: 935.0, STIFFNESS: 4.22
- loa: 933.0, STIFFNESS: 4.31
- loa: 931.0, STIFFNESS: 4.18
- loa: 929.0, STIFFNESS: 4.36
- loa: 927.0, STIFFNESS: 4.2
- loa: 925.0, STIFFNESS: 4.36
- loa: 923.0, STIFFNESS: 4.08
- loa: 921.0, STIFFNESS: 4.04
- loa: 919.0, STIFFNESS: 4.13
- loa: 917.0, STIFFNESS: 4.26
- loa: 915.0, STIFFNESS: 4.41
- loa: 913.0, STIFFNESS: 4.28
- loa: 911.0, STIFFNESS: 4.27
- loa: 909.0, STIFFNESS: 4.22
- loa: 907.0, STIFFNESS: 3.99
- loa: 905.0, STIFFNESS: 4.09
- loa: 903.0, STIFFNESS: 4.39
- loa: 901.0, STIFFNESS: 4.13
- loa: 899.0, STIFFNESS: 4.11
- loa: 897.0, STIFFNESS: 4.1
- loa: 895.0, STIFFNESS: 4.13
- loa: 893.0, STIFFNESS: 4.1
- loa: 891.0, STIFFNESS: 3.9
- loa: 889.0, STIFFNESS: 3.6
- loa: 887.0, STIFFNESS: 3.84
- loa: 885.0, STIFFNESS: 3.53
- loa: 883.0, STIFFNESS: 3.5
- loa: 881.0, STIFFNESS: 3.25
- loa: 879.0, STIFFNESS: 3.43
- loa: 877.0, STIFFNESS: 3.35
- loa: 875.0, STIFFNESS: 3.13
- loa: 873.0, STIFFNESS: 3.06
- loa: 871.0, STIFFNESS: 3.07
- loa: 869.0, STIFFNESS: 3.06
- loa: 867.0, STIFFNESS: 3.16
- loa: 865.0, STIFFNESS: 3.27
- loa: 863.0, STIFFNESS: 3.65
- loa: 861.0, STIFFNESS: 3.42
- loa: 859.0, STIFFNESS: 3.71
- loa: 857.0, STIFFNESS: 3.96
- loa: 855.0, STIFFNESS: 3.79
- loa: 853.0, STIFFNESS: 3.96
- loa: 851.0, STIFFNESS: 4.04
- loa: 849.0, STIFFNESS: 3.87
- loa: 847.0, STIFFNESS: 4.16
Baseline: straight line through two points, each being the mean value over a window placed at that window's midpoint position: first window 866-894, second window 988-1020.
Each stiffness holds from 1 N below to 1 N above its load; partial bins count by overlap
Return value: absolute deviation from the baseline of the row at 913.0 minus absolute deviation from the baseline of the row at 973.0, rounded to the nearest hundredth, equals 0.34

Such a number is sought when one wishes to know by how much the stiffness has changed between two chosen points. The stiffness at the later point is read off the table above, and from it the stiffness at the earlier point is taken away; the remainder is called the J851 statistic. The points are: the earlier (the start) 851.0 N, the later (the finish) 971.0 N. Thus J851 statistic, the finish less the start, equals -1.6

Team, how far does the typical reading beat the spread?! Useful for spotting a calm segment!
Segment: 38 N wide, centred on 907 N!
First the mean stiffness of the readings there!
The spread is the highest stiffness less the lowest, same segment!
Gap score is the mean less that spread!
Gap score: 3.3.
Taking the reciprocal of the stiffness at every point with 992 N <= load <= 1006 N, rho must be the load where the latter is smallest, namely 1005.0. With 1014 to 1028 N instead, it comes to 1027.0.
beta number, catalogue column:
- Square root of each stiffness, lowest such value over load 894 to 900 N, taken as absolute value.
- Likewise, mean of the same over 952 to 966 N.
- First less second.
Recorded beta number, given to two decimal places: 0.12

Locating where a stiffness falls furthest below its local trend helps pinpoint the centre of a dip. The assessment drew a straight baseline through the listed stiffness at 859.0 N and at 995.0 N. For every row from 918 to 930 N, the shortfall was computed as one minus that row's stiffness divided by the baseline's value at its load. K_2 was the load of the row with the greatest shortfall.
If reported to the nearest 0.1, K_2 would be 921.0 N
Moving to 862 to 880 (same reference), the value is 869.0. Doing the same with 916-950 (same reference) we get 921.0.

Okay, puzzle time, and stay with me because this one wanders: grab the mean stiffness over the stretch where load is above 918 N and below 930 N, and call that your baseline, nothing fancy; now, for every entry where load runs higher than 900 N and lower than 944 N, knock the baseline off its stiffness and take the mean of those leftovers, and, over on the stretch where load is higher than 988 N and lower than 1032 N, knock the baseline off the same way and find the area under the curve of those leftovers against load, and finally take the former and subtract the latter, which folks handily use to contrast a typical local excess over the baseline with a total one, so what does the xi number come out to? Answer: 45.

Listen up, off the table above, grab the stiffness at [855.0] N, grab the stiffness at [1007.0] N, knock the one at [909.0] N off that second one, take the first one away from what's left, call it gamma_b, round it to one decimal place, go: -5.1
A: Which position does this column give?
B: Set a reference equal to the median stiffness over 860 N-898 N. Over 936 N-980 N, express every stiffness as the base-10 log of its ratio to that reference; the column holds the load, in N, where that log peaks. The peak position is 941.0 N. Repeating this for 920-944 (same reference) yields 941.0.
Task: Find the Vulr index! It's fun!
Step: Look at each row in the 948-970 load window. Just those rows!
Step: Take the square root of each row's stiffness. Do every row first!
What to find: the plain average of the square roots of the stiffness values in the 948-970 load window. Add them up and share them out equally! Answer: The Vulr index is 1.88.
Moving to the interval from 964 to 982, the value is 1.58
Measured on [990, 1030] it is 1.75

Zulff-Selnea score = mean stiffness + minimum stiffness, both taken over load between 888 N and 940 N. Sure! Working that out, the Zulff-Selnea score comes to 7.8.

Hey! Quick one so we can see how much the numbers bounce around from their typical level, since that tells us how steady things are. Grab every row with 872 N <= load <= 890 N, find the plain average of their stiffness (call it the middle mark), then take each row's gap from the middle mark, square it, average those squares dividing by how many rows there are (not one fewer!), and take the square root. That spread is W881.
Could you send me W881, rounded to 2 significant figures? 0.23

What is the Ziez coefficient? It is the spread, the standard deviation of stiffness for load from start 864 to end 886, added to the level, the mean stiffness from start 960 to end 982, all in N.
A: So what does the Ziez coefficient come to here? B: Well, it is 2.9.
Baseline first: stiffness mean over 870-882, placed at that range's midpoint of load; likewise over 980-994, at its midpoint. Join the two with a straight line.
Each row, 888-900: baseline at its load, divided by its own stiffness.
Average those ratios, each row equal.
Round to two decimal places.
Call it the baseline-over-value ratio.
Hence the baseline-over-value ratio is 0.78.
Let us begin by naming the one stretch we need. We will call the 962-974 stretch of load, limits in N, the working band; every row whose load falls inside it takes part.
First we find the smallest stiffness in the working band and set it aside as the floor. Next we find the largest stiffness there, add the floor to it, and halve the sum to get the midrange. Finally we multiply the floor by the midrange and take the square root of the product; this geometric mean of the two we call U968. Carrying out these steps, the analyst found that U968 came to 2.5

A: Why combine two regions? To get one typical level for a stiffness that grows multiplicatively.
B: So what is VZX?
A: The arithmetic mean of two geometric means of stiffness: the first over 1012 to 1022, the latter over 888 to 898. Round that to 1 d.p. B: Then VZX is 4.0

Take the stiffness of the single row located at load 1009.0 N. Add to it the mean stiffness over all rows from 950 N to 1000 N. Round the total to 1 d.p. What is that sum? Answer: 6.2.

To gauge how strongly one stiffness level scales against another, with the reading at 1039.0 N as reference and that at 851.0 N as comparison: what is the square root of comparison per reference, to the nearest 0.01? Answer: 1.00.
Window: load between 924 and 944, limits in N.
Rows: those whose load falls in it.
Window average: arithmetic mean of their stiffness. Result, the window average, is 4.2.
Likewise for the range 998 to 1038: 3.6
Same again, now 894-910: 4.1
